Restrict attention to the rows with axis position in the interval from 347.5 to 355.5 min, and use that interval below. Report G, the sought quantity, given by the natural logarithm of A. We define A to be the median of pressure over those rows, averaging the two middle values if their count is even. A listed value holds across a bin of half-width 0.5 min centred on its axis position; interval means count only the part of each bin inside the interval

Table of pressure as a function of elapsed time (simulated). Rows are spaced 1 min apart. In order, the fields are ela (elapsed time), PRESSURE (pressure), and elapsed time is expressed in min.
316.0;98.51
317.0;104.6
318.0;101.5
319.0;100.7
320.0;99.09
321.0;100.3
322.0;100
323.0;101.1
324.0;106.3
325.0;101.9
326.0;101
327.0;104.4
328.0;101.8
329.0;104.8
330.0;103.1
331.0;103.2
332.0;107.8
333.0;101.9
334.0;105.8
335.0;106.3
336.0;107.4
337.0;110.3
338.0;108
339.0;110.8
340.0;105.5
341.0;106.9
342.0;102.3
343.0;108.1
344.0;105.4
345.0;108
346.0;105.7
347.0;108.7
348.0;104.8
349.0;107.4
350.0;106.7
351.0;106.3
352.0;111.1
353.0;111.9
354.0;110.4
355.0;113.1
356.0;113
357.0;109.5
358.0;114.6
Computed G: 4.69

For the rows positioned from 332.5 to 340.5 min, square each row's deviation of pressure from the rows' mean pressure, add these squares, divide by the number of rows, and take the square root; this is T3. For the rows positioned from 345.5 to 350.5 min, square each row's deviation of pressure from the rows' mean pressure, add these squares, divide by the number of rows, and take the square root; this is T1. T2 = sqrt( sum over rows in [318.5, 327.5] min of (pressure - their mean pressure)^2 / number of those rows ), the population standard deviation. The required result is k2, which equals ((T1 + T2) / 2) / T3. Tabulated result 0.66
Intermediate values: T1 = 1.35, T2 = 2.2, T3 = 2.7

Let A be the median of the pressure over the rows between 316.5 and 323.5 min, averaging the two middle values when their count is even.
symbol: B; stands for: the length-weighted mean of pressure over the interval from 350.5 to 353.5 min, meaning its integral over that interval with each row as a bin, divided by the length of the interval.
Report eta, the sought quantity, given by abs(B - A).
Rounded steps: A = 101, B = 109.8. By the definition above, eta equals 9.1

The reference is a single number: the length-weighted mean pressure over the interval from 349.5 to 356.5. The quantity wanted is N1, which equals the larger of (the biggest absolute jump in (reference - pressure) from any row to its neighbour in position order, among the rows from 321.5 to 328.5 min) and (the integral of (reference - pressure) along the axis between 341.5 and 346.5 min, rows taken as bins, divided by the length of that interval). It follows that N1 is 5.2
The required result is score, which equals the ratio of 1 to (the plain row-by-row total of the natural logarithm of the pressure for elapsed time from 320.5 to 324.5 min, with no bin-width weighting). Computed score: 0.054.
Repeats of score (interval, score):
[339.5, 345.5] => 0.036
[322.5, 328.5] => 0.036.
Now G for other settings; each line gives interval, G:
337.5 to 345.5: 4.68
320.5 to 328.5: 4.62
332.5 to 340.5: 4.67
